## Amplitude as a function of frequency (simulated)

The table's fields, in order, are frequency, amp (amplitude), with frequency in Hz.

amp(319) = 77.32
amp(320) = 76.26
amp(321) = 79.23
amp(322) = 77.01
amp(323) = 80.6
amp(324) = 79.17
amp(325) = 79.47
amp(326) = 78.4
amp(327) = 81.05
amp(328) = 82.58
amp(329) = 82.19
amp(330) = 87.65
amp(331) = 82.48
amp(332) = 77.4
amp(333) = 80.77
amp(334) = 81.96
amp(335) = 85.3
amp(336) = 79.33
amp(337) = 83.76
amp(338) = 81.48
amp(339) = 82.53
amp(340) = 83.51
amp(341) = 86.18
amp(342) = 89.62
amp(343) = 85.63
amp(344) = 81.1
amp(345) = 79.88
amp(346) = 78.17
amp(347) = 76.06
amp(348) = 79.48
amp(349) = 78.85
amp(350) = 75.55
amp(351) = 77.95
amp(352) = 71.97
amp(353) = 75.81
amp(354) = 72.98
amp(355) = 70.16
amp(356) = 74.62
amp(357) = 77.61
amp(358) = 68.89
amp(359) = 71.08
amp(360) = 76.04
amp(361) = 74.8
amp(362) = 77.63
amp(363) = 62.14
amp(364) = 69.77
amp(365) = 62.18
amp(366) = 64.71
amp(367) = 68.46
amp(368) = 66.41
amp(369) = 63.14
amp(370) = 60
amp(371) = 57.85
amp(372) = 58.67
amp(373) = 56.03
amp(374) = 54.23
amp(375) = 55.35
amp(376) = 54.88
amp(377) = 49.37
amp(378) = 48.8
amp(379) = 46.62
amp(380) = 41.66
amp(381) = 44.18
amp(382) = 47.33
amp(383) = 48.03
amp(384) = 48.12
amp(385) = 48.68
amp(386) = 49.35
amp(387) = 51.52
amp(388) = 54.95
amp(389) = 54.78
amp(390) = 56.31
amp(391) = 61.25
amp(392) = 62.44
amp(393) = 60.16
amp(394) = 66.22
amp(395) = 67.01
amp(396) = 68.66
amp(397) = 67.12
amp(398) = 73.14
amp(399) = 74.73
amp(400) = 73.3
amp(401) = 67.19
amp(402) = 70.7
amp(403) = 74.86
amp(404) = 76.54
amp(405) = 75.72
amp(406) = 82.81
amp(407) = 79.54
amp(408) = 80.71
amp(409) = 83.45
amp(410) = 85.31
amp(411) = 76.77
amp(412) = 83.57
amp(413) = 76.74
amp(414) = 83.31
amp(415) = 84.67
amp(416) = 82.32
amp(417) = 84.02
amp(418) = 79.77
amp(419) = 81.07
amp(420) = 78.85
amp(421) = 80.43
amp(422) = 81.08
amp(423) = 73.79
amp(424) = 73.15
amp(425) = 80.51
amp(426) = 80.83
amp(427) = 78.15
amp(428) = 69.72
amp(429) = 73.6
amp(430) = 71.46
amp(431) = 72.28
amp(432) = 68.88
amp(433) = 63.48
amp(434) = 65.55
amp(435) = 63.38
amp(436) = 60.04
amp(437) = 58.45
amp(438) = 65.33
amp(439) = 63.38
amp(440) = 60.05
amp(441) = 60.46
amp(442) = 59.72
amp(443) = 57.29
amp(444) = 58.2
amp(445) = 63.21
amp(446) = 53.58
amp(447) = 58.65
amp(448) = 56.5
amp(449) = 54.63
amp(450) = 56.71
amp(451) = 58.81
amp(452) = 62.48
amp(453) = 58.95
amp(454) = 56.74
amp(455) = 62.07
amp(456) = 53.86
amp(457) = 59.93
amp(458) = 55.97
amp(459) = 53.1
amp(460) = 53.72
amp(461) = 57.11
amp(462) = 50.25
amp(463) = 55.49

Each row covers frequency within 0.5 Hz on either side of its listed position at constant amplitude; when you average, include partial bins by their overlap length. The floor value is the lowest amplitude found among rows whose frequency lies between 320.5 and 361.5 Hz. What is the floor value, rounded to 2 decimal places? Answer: 68.89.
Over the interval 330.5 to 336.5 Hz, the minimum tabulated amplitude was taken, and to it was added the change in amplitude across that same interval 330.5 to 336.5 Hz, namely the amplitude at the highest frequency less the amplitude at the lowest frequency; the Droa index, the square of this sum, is 5513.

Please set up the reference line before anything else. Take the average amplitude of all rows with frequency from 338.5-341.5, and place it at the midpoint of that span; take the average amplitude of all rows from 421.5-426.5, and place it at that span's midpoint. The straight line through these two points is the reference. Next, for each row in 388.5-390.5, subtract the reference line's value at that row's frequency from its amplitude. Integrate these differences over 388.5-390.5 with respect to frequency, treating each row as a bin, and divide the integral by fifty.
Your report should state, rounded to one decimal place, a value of -1.0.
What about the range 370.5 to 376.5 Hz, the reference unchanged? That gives -3.1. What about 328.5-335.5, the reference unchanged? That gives -0.3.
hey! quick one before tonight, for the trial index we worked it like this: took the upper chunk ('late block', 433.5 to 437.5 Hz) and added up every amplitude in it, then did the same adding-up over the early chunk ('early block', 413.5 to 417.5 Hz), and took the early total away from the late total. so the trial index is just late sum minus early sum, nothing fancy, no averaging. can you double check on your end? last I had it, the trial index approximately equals -87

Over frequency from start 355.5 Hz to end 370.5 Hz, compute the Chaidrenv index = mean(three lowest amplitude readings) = 61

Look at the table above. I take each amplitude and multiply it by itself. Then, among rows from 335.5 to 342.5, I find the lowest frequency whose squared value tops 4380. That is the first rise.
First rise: 336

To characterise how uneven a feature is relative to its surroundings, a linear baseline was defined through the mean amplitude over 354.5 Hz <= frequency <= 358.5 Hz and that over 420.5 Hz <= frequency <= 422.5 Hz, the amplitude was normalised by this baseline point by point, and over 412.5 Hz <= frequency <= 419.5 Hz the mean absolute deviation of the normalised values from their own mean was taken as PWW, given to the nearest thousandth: 0.028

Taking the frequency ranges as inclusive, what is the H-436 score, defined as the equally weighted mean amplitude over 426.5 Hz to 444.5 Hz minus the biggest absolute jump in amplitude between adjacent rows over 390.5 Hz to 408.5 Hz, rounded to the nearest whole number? 58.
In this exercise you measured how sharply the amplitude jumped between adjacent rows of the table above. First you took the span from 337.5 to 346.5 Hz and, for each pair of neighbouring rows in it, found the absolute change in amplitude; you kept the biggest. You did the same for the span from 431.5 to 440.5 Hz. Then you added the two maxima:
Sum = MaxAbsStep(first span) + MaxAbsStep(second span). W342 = 11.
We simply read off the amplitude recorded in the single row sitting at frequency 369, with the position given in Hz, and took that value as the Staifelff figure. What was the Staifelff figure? 63.14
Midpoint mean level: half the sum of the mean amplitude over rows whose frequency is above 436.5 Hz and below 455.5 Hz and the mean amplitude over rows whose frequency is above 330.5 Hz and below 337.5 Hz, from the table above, 70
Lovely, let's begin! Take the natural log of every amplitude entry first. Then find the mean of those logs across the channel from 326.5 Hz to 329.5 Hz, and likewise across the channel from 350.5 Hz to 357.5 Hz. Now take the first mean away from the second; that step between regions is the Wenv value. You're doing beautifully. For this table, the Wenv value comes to -0.10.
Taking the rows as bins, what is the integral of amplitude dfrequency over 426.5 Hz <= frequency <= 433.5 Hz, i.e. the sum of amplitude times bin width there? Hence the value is 498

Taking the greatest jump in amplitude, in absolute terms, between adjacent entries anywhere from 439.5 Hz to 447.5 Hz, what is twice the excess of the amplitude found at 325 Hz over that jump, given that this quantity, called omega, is 140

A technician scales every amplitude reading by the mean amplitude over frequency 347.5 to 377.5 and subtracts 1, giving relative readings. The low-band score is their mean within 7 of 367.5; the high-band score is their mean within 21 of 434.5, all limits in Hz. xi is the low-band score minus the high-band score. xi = -0.1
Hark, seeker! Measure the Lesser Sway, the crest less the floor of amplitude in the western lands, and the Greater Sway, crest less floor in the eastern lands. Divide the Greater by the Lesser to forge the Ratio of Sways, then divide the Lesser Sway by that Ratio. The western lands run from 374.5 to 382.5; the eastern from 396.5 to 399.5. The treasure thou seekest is 25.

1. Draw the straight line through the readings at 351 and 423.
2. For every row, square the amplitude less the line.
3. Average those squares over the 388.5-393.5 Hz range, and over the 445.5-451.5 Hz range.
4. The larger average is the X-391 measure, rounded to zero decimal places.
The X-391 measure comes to 286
